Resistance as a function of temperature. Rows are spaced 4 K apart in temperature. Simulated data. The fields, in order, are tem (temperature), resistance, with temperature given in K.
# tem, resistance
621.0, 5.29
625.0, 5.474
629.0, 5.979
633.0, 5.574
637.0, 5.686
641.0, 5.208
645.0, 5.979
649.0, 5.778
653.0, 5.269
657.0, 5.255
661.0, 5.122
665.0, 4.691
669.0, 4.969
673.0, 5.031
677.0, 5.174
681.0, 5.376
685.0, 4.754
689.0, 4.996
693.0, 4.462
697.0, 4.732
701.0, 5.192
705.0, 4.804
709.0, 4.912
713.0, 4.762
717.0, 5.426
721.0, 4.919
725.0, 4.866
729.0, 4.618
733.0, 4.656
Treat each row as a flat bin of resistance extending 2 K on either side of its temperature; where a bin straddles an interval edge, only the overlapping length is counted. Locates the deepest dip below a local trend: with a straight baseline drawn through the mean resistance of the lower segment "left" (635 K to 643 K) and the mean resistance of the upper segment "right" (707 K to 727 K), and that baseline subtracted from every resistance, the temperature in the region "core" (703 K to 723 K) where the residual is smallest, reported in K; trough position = 705.0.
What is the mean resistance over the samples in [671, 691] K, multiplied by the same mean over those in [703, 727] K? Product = 25.1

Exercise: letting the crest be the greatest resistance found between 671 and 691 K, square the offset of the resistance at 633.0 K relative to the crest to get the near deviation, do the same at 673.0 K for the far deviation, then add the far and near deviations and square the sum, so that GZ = 0.03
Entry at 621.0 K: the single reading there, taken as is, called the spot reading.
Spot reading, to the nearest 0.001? 5.290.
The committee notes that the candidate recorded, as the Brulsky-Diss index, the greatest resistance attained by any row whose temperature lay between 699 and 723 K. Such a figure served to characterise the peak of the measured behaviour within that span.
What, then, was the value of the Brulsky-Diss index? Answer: 5.426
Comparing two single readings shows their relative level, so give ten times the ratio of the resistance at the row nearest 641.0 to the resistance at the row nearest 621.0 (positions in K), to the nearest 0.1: 9.8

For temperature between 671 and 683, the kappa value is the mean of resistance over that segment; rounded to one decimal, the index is 5.2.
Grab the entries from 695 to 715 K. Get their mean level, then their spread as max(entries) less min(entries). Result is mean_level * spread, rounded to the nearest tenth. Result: 2.2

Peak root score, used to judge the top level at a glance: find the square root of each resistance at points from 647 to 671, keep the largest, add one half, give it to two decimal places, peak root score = 2.90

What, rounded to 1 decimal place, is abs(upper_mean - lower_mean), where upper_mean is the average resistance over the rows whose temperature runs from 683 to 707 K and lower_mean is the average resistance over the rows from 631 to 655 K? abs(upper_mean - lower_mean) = 0.8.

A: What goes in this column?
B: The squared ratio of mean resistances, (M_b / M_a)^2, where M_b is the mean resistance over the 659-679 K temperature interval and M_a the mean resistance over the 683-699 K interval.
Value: 1.11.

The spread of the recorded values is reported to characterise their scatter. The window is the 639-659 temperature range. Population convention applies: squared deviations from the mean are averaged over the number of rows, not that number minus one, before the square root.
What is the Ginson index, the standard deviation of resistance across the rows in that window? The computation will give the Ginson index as 0.32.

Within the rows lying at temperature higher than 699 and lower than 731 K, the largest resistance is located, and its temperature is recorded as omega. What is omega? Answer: 717.0 K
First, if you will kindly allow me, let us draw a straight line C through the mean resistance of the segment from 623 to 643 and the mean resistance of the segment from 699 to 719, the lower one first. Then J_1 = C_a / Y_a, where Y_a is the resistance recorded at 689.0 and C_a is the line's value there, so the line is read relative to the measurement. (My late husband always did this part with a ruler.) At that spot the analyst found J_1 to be 1.03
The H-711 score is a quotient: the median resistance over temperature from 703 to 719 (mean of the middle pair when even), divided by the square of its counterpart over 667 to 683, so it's 0.187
